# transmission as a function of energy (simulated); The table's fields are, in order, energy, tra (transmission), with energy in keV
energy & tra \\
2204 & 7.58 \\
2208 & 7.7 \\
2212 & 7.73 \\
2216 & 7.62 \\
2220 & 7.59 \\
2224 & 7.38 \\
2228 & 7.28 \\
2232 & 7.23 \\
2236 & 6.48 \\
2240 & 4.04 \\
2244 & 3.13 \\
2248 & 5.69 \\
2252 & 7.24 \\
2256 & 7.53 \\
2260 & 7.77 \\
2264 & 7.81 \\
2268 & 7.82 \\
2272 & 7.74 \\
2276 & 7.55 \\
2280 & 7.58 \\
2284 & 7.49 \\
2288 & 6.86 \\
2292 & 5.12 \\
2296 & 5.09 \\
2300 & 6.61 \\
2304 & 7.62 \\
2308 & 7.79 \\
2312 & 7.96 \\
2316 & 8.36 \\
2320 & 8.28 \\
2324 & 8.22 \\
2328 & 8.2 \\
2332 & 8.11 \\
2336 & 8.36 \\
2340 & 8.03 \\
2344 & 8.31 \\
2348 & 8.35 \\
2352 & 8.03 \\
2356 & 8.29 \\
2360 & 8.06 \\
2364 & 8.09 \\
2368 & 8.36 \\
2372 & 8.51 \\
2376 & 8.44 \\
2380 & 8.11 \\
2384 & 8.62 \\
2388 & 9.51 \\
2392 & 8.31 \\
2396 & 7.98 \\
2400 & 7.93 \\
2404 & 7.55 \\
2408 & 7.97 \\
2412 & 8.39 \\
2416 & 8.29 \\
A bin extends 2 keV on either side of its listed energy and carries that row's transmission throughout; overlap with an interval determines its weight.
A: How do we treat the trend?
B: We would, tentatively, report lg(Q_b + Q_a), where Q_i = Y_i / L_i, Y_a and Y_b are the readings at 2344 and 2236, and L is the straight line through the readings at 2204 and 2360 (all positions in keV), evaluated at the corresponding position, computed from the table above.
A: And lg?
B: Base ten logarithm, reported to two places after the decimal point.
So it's 0.27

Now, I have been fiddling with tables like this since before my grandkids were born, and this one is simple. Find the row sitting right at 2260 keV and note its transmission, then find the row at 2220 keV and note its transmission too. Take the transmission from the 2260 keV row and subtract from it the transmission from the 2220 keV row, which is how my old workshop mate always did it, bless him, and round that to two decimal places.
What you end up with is 0.18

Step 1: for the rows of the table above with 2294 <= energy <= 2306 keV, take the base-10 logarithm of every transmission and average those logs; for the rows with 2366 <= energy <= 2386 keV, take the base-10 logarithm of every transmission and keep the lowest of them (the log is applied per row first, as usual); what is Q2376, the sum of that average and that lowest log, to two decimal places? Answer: 1.71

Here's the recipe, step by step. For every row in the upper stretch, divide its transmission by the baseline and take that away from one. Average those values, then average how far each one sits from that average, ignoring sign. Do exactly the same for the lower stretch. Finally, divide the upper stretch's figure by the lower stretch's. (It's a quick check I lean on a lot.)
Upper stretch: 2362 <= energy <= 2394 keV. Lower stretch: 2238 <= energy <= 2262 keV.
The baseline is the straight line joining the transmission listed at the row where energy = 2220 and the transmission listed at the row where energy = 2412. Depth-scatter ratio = 0.16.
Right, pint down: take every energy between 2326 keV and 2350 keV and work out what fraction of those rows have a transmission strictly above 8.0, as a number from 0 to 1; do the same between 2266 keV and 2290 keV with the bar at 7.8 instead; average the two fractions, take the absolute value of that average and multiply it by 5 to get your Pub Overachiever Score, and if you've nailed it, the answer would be 2.9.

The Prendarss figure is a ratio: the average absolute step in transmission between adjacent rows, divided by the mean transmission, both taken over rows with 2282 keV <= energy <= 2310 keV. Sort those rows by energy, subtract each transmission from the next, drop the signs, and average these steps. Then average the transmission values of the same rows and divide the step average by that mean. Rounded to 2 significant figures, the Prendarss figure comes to 0.13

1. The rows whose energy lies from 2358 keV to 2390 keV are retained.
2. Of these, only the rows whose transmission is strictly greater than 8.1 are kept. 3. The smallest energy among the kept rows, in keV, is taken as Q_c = 2368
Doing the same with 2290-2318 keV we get 2316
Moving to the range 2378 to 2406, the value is 2380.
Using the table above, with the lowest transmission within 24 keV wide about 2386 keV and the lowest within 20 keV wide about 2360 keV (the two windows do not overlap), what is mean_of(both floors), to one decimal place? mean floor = 8.0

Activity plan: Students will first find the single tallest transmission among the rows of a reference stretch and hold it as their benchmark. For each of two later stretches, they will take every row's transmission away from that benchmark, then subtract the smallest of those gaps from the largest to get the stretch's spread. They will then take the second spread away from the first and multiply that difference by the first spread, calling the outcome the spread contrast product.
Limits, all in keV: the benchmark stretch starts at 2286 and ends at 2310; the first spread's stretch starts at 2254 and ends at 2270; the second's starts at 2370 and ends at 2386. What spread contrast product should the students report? 0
